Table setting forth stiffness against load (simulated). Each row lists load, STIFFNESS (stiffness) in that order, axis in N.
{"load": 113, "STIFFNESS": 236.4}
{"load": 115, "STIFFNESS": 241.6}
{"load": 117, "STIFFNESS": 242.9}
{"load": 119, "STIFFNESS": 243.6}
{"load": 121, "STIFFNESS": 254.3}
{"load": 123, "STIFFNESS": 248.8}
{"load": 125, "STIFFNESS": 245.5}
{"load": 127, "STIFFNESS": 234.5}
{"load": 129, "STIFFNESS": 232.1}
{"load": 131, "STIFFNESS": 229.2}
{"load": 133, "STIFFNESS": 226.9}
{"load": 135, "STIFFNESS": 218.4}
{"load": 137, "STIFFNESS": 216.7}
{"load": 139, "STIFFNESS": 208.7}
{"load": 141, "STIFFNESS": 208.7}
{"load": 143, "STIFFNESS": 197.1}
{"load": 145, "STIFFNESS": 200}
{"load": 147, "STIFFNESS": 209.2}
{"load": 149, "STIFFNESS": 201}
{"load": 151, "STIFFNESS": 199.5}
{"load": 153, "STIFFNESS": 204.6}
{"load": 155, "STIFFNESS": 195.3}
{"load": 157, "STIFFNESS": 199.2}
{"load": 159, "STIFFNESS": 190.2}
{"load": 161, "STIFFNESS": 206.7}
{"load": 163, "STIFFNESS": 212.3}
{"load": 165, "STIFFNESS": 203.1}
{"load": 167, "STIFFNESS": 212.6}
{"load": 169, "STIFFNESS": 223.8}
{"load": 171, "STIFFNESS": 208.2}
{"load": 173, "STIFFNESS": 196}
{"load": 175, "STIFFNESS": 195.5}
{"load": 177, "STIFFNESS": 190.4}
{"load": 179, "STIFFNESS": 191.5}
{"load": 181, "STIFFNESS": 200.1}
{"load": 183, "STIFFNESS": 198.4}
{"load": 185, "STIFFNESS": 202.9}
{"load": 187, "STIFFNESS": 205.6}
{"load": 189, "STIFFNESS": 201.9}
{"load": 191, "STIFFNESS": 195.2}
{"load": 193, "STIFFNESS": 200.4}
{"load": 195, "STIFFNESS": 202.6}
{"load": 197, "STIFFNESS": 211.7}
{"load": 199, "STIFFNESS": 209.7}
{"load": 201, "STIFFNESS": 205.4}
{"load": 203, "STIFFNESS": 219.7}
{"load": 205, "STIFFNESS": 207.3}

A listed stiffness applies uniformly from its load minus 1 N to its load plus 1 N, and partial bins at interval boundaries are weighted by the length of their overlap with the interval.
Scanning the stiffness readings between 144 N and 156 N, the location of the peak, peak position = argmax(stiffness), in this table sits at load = 147 N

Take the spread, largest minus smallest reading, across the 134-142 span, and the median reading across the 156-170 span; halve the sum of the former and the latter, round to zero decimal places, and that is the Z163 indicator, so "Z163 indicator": 108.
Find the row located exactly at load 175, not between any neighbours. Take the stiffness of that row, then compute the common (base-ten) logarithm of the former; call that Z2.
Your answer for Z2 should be 2.29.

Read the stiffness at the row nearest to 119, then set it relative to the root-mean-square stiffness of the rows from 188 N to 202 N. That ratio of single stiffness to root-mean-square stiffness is 1.19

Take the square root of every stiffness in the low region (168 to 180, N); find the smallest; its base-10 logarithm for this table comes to 1.14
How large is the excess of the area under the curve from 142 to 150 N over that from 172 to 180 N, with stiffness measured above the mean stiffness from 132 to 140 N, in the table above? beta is 68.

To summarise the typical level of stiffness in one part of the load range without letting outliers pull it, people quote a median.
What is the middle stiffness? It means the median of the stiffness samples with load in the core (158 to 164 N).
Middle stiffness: 207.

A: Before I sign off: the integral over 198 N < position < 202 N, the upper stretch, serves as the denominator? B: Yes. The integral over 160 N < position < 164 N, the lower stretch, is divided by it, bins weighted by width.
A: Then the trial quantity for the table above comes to 1.01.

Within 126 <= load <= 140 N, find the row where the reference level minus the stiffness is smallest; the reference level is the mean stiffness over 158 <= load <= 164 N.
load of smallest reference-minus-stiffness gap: 127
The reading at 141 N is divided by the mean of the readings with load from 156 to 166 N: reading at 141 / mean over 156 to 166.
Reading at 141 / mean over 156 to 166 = 1.03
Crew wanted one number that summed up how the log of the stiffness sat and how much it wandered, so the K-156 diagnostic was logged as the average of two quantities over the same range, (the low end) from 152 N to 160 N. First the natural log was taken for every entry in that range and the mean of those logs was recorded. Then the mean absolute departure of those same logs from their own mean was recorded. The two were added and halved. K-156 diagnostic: 2.65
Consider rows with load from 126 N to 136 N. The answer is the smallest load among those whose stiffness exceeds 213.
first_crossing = 127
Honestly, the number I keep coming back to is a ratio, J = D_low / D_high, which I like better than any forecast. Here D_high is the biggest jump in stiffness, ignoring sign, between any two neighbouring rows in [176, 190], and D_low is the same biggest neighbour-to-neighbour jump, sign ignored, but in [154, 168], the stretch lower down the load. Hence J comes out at 1.9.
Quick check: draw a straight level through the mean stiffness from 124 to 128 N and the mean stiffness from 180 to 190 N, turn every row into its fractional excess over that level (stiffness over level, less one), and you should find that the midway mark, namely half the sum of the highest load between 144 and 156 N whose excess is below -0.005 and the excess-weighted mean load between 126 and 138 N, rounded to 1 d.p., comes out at 144.3 N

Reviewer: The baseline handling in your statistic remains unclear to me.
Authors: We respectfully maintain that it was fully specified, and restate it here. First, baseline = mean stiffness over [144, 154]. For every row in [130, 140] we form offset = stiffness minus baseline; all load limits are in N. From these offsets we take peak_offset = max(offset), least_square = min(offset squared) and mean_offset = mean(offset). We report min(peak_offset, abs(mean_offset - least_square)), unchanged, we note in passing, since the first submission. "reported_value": 17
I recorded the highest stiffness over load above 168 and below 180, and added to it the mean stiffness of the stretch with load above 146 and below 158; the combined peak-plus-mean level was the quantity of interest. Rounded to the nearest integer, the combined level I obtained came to 425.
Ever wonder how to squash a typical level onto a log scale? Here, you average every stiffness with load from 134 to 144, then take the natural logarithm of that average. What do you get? 5.35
